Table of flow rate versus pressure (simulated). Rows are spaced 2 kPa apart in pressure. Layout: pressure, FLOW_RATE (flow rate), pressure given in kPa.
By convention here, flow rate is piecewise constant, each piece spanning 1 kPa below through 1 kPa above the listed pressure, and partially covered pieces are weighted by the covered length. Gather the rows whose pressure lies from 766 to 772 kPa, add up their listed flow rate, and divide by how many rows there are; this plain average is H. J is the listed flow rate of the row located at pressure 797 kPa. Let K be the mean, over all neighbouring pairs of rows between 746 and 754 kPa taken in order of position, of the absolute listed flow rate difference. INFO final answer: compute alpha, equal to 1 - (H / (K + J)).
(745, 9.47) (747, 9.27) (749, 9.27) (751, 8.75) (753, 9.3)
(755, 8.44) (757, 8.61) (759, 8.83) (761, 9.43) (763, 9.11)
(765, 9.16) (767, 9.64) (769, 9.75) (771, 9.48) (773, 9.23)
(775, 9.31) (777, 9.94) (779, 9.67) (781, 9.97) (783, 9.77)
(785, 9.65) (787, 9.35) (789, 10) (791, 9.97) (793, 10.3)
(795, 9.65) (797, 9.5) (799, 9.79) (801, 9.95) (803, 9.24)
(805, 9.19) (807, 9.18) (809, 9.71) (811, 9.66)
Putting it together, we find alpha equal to 0.024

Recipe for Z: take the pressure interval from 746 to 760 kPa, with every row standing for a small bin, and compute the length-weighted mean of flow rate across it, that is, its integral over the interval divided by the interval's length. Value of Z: 8.9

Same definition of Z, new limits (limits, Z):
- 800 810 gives 9.5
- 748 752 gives 9.0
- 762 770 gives 9.4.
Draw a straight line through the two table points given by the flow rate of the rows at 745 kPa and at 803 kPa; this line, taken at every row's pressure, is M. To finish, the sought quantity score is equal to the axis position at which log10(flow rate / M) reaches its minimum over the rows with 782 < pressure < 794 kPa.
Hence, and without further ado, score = 787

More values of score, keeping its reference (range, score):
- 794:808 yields 807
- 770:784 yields 773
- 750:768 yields 755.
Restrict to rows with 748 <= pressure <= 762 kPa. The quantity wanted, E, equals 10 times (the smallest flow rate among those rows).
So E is 84.4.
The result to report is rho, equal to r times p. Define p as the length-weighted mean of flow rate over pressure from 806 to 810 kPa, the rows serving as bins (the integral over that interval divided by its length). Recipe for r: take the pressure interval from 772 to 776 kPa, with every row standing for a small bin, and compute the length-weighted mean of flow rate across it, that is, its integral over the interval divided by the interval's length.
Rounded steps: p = 9.4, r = 9.3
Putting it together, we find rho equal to 88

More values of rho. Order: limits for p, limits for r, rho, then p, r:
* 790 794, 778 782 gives 100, 10.1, 9.8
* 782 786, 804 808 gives 89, 9.7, 9.2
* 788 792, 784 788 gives 95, 10.0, 9.5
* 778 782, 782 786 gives 95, 9.8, 9.7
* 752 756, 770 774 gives 83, 8.9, 9.4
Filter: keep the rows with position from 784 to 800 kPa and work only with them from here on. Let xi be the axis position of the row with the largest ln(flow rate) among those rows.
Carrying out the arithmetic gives 793 kPa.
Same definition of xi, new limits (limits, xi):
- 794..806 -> 801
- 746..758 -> 753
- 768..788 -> 781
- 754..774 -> 769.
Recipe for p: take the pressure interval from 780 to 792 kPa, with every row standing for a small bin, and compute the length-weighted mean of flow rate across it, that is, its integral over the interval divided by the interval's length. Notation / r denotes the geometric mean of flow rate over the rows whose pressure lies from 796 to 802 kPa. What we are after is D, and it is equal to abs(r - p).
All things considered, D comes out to 0.04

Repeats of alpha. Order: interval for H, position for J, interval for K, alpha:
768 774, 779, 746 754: 0.054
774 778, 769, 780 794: 0.040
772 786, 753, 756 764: 0.003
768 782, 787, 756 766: 0.003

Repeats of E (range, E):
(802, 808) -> 91.8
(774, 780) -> 93.1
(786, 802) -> 93.5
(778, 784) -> 96.7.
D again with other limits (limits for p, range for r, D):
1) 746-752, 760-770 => 0.32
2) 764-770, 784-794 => 0.33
